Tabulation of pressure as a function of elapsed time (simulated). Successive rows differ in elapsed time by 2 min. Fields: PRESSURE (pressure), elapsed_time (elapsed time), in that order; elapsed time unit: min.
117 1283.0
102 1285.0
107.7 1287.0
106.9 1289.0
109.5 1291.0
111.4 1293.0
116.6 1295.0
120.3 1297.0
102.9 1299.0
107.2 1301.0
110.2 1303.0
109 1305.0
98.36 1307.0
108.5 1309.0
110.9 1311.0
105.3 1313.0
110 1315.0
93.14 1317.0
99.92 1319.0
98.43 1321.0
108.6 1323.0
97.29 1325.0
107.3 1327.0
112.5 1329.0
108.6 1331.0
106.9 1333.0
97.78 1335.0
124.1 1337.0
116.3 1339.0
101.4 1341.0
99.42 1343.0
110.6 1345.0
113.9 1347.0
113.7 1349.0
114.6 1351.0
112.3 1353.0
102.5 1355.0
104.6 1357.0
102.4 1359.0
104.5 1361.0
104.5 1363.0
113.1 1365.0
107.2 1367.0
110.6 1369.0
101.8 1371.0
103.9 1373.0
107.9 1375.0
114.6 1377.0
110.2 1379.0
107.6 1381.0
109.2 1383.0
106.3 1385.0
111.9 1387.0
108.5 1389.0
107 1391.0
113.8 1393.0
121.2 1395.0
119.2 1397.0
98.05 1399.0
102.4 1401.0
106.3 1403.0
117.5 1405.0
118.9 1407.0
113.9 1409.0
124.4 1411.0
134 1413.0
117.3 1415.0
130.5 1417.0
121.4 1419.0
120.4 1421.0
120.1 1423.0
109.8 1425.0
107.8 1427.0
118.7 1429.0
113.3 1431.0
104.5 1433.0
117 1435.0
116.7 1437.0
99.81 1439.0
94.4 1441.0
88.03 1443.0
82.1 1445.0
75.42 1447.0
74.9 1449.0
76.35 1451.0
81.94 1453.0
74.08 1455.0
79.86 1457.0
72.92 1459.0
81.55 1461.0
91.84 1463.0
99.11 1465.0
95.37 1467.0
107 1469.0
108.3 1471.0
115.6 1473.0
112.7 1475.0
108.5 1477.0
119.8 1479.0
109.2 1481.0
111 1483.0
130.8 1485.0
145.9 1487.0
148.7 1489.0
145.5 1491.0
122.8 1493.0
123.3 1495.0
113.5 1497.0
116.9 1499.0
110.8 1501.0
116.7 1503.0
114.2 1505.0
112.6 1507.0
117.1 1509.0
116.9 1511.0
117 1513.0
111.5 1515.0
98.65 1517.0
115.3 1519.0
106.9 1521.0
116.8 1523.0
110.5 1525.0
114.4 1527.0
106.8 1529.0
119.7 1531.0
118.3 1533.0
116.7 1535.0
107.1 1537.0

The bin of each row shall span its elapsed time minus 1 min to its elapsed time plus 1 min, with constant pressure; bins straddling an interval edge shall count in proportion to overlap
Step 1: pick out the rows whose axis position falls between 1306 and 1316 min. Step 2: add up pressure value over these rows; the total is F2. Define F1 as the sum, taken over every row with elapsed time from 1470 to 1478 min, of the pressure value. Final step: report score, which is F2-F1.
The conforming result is 88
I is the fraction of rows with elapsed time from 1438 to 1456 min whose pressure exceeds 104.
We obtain 0.00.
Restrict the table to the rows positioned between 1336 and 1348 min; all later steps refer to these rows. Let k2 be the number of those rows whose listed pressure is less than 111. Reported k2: 3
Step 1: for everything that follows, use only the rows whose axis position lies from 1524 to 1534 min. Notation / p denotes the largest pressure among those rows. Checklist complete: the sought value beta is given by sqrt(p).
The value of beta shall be 10.9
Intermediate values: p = 119.7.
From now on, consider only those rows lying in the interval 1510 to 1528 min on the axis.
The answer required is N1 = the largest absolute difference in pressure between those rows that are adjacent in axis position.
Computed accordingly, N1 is 17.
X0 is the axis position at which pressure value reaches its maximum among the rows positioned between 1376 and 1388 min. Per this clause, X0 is 1377.0 min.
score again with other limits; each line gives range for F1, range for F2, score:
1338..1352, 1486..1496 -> -84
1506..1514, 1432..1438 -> -125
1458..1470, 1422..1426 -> -318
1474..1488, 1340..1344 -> -637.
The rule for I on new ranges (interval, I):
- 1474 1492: 1.00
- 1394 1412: 0.78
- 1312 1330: 0.56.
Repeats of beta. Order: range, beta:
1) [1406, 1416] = 11.6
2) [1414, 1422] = 11.4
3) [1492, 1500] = 11.1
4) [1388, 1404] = 11.0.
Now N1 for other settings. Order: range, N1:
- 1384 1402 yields 21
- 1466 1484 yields 12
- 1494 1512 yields 10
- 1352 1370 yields 10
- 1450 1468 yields 10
